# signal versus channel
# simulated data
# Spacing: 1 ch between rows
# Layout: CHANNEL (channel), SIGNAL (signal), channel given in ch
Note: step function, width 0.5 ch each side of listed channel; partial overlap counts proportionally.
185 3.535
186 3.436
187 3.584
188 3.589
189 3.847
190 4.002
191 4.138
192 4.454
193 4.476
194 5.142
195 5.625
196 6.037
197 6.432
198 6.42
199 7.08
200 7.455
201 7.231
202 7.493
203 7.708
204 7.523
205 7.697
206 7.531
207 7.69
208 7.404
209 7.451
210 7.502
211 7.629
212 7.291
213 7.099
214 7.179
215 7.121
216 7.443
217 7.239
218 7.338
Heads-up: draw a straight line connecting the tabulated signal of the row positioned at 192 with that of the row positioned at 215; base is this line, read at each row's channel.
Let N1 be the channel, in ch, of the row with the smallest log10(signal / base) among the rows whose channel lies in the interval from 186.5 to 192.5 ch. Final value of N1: 188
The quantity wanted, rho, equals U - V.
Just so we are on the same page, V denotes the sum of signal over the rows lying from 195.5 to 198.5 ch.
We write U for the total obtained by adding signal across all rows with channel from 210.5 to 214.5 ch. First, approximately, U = 29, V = 19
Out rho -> 10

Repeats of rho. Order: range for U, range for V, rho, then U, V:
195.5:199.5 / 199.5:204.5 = -11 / 26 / 37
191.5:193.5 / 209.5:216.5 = -42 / 9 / 51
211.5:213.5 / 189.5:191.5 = 6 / 14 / 8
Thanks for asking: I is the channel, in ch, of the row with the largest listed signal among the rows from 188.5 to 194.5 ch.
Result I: 194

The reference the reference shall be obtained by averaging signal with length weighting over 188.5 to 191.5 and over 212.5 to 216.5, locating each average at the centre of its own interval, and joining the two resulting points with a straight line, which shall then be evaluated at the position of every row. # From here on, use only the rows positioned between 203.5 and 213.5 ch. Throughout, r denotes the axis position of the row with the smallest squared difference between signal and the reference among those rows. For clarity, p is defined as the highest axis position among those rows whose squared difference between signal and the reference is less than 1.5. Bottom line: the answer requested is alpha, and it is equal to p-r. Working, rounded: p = 213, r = 213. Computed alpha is 0 ch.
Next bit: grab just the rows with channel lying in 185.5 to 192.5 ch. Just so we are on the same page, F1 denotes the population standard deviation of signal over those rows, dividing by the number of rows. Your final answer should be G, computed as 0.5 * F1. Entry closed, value 0.17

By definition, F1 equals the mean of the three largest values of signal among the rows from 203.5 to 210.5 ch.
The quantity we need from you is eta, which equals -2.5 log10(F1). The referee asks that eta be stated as -2.21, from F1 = 7.6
